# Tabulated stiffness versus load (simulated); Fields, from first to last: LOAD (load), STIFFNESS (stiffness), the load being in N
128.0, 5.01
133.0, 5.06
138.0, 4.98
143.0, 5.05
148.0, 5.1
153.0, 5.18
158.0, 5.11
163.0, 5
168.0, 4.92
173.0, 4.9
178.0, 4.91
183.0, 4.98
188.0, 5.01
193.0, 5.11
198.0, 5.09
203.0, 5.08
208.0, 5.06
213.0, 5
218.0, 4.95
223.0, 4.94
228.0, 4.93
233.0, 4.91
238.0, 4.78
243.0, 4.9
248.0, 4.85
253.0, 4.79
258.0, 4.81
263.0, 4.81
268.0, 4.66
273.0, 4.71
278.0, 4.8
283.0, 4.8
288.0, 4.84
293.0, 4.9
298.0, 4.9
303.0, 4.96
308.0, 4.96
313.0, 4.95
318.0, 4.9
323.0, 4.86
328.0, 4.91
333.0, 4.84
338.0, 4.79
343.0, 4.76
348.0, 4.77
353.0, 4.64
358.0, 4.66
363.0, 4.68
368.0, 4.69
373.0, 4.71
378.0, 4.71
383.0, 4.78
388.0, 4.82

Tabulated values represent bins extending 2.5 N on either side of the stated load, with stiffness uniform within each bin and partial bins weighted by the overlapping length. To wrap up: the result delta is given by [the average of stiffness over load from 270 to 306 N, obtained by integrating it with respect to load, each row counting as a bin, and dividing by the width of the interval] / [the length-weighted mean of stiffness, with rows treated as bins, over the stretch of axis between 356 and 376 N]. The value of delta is 1.03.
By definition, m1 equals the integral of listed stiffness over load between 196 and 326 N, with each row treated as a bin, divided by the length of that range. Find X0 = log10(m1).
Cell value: 0.689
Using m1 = 4.89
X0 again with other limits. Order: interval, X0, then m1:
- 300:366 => 0.683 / 4.82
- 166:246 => 0.696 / 4.97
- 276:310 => 0.688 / 4.88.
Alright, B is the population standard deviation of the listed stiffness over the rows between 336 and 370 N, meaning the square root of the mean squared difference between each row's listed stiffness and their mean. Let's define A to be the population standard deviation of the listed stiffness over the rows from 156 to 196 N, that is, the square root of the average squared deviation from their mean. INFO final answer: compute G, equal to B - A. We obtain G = -0.023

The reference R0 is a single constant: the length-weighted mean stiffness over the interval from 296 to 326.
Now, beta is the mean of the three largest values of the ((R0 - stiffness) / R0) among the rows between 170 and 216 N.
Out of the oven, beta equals -0.002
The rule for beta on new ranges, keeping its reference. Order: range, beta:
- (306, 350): 0.030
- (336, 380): 0.053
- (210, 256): 0.023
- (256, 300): 0.040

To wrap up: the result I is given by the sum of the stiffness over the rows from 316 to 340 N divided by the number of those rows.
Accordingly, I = 4.86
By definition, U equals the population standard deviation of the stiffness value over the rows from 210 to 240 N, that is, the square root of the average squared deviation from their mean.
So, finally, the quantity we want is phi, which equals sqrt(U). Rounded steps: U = 0.07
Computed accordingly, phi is 0.26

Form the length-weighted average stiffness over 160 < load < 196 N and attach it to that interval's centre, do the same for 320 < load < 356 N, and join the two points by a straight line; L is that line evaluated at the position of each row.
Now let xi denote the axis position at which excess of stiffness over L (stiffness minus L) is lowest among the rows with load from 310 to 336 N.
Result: 333.0 N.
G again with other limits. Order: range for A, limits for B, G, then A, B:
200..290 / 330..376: -0.047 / 0.110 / 0.063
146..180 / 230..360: -0.016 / 0.105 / 0.089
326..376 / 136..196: 0.005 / 0.081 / 0.086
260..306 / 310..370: 0.012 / 0.089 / 0.101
